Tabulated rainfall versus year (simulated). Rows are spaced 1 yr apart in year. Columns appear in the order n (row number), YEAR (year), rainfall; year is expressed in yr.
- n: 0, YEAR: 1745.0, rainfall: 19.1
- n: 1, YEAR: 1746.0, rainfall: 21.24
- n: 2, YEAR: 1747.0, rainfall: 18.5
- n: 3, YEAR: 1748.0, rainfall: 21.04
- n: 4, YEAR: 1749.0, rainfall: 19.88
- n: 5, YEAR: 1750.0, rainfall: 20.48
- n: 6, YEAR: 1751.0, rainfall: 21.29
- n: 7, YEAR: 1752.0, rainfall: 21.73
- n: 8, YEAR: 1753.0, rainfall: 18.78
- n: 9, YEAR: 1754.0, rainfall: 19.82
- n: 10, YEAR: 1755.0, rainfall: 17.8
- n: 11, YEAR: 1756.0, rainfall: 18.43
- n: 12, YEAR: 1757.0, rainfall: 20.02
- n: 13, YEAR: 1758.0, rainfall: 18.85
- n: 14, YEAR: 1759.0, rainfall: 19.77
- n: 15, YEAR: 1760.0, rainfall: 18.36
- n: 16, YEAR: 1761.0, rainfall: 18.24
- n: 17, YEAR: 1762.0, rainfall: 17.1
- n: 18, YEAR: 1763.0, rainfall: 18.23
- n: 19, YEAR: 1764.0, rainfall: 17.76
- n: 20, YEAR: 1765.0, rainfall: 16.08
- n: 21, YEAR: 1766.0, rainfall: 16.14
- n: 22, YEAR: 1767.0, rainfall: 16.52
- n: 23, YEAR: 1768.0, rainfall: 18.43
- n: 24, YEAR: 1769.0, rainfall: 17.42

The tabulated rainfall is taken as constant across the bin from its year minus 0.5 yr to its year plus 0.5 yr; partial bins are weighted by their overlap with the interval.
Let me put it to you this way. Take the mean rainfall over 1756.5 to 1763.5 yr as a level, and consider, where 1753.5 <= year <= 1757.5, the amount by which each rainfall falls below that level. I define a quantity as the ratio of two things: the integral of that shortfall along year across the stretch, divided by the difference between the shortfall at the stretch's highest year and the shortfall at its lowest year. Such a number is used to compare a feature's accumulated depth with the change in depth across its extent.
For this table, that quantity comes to 7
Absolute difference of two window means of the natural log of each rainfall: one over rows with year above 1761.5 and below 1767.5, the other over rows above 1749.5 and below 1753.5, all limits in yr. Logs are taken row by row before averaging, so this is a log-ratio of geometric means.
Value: 0.192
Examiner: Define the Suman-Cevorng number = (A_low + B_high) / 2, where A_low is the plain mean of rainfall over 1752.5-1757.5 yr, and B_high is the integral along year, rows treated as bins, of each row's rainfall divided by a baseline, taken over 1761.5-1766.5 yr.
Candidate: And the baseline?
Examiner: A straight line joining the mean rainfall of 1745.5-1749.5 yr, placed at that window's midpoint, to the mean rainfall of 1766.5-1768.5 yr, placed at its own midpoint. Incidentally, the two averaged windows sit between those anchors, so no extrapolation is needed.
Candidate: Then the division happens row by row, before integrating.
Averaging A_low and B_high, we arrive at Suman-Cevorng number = 11.9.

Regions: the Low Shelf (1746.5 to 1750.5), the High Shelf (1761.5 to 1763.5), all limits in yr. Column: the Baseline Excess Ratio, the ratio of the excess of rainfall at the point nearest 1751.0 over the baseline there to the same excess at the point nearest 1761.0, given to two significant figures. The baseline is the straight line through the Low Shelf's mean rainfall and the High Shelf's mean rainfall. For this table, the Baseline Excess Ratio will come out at 5.3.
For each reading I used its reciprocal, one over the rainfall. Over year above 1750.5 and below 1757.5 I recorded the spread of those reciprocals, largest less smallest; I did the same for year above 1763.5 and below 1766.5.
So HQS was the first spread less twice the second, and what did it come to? -0.0016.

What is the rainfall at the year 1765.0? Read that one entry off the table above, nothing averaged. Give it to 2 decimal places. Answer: 16.08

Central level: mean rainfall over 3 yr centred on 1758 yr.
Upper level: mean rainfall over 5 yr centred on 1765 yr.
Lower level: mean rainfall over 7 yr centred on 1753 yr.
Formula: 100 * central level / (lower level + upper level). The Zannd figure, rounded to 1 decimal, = 53.2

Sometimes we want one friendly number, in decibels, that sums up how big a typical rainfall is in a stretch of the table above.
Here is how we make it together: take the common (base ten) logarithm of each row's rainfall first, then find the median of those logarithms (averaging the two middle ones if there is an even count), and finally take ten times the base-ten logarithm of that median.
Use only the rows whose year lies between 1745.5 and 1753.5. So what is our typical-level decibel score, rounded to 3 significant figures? 1.20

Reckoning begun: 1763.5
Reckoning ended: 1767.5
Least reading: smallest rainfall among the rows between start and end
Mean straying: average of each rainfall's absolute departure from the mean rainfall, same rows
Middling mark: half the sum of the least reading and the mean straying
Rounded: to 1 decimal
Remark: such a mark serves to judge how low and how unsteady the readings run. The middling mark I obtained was 8.3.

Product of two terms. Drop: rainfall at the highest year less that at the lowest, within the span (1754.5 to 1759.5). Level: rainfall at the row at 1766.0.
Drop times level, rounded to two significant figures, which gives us 32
